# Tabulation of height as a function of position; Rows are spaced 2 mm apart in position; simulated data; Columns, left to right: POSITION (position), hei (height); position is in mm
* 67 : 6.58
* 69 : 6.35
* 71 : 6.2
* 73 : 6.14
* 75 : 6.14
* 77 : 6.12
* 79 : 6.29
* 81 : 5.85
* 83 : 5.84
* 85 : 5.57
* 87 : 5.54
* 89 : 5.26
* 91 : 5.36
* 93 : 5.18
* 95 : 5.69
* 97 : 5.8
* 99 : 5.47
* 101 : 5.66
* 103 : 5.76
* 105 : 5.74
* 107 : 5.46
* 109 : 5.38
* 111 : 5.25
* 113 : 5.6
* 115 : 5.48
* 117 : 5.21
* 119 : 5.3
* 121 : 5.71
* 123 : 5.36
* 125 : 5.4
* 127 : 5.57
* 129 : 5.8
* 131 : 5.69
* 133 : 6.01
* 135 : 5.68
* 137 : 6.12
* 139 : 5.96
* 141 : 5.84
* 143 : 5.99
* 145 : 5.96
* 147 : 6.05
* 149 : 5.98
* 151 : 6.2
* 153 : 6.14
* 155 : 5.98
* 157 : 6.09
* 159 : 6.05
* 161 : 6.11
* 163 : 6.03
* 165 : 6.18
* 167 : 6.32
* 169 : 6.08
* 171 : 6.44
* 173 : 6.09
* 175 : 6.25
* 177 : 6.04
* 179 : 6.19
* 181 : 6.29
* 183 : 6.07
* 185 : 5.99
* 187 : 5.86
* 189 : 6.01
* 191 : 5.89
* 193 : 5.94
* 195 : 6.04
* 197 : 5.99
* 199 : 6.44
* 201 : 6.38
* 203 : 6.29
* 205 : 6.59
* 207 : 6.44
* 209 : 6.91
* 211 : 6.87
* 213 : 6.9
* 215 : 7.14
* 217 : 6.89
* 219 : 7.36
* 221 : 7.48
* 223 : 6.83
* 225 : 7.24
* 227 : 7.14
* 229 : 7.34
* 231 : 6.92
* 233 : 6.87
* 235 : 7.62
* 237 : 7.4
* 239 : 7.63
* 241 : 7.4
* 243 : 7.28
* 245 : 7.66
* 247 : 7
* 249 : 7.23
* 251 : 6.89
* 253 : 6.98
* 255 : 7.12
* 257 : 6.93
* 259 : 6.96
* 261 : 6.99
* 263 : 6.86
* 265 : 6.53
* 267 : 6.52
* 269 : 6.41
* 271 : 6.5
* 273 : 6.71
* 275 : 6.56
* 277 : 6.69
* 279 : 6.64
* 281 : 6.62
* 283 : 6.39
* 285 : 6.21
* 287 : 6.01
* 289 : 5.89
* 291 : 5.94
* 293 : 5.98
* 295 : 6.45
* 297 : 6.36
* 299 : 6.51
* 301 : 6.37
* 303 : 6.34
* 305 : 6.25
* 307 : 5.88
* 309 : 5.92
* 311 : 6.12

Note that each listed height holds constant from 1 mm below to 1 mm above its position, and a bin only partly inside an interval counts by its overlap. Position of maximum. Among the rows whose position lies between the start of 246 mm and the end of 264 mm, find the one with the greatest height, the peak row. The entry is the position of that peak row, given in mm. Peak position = 249 mm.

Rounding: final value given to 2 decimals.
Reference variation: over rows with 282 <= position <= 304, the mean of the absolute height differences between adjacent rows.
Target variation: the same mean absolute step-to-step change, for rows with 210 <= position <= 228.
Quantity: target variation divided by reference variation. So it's 1.93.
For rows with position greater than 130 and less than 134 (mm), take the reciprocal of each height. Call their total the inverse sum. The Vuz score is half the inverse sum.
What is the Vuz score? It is 0.171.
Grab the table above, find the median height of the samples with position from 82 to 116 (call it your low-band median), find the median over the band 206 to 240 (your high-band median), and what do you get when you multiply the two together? 39.6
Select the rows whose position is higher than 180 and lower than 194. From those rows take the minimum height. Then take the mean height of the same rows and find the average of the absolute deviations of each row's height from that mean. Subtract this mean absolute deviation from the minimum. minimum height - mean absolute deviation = 5.8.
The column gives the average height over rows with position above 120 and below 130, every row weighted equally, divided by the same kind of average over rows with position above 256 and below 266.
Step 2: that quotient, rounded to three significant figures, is 0.812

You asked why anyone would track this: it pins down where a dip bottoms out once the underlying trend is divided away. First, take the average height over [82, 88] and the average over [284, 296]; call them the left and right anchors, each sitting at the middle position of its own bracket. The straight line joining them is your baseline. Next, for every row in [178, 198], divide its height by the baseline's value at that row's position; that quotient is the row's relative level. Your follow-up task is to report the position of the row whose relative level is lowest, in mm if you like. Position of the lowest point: 187 mm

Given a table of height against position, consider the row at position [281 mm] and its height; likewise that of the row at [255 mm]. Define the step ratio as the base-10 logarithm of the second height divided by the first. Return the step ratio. 0.03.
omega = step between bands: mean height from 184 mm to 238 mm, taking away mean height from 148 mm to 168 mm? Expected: 0.59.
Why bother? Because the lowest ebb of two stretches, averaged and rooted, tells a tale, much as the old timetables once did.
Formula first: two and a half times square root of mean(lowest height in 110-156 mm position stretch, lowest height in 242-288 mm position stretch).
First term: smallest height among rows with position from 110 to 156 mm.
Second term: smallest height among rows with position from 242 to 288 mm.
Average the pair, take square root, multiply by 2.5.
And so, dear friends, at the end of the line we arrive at 5.92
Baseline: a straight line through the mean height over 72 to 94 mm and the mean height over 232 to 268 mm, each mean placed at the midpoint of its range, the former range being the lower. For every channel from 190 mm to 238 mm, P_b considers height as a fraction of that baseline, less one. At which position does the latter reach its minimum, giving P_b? 191 mm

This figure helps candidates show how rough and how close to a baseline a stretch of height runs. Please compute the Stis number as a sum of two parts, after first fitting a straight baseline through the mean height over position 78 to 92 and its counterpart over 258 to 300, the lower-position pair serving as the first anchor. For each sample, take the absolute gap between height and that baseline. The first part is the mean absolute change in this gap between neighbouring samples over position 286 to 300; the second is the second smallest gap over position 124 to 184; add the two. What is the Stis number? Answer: 0.158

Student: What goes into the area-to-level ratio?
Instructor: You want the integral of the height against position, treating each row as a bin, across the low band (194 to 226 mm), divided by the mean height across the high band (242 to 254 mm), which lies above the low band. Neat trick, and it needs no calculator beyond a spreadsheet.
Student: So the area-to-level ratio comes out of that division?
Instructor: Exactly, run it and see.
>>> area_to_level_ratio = 30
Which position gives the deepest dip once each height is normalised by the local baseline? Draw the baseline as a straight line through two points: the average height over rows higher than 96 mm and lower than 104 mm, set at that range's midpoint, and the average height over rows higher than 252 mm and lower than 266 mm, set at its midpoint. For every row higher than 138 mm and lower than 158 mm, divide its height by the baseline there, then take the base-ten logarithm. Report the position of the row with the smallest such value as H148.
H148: 141 mm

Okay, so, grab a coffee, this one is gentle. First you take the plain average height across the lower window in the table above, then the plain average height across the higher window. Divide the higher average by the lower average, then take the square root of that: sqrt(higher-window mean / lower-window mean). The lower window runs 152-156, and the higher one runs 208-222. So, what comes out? 1.08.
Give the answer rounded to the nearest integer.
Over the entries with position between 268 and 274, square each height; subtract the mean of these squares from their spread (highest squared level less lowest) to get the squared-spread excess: -39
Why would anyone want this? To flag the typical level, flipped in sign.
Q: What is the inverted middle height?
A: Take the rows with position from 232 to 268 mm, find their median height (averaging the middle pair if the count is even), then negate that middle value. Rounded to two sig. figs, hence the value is -7.0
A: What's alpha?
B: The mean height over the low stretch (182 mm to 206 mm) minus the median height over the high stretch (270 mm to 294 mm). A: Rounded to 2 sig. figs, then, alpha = -0.32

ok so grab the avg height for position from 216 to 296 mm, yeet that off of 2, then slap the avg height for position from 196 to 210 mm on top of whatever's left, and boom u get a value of 1.6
